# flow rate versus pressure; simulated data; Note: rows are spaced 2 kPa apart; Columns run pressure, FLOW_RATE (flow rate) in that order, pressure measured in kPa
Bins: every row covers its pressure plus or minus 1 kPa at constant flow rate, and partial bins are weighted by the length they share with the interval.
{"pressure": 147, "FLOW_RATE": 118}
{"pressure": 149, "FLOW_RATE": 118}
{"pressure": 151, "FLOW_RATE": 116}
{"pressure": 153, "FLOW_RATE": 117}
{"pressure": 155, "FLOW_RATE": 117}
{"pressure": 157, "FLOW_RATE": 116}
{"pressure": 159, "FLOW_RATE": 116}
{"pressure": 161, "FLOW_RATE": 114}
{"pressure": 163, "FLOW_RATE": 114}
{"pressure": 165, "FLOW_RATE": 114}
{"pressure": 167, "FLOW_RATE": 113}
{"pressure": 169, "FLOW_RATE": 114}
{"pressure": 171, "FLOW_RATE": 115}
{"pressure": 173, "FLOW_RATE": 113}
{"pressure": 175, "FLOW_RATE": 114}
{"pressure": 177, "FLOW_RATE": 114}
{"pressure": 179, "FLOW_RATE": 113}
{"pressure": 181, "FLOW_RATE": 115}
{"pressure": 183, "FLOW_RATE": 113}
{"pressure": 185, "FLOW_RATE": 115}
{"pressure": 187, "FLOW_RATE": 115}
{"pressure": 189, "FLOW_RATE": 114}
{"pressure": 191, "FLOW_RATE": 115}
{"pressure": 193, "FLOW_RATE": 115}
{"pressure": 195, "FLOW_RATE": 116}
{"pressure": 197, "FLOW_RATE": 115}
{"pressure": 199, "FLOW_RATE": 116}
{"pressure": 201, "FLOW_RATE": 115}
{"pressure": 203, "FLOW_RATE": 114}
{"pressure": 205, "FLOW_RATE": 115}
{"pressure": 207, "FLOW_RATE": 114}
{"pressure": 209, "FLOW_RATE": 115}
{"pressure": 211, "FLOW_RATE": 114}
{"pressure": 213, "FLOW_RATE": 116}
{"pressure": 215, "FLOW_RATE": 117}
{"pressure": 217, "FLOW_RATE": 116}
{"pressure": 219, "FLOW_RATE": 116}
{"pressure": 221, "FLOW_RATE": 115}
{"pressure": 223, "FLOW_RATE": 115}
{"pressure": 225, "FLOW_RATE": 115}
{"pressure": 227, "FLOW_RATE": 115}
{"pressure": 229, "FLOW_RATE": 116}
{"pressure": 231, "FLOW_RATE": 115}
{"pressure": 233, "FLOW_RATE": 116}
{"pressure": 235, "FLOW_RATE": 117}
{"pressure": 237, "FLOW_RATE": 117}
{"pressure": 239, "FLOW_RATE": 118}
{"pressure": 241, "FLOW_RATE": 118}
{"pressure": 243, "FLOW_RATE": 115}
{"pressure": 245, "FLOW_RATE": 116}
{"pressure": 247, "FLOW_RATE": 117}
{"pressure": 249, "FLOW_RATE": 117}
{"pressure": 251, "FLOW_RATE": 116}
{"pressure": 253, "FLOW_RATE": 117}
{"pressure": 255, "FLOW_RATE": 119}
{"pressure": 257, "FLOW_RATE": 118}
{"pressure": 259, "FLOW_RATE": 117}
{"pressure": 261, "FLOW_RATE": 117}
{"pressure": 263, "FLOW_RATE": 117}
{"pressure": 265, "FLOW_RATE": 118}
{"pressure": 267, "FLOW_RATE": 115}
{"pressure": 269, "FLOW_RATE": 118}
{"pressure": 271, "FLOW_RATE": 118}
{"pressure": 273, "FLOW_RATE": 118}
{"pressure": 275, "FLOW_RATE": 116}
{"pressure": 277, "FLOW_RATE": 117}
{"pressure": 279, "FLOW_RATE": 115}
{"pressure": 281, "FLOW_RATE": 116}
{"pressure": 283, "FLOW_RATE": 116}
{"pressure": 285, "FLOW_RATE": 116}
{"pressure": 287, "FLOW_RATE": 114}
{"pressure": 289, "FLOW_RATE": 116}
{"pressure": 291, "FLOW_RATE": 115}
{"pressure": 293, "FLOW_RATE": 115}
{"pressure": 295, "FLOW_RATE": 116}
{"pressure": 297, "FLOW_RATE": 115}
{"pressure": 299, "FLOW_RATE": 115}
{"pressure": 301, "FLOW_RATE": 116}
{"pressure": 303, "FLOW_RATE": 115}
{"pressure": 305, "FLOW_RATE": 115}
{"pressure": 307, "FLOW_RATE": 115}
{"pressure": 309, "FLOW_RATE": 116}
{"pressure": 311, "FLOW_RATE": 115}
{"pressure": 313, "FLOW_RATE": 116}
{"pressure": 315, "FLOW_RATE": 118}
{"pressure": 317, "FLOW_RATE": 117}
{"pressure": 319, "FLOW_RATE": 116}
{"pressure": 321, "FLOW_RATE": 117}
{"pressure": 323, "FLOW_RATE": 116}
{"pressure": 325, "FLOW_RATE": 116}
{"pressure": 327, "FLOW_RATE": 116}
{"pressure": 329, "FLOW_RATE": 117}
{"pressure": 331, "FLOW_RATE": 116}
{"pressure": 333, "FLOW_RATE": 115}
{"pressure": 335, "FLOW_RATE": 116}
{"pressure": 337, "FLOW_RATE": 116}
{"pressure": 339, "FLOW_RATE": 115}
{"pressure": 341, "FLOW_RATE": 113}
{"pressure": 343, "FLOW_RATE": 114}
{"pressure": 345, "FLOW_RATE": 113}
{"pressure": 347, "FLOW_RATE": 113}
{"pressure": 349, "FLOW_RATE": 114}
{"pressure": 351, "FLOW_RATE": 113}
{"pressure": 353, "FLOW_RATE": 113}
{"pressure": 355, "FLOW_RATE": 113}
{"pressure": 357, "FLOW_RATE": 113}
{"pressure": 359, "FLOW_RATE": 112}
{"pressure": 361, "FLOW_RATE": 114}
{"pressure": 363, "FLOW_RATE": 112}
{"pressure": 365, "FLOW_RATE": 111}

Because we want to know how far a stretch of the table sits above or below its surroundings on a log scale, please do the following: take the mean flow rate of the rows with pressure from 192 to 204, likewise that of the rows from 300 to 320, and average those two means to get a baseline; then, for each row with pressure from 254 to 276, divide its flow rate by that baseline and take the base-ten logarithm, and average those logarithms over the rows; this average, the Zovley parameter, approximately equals 0.007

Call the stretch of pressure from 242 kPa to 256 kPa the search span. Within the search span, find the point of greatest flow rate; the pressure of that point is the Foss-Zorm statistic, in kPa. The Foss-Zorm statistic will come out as 255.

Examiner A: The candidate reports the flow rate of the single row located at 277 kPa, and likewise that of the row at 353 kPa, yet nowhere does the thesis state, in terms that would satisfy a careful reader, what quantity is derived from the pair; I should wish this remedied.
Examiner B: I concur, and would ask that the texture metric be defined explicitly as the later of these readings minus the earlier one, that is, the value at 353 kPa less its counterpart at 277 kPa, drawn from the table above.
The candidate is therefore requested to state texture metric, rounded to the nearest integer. -4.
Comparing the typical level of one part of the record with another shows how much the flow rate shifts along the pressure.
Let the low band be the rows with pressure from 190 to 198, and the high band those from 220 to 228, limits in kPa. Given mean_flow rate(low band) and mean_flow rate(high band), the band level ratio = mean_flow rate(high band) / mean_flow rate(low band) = 0.998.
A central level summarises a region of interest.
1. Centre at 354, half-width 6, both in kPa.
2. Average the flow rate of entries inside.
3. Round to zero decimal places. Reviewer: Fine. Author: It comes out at 113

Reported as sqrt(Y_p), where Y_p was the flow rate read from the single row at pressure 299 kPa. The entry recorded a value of 10.7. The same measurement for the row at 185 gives 10.7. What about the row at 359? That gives 10.6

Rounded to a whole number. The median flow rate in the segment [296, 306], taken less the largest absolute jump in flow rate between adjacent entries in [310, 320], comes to 113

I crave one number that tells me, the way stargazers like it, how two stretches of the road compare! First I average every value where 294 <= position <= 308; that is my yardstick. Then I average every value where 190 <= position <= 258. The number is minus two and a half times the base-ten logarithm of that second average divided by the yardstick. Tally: -0.0059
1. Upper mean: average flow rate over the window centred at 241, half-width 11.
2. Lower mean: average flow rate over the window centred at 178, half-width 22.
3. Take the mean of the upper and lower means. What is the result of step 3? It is 116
